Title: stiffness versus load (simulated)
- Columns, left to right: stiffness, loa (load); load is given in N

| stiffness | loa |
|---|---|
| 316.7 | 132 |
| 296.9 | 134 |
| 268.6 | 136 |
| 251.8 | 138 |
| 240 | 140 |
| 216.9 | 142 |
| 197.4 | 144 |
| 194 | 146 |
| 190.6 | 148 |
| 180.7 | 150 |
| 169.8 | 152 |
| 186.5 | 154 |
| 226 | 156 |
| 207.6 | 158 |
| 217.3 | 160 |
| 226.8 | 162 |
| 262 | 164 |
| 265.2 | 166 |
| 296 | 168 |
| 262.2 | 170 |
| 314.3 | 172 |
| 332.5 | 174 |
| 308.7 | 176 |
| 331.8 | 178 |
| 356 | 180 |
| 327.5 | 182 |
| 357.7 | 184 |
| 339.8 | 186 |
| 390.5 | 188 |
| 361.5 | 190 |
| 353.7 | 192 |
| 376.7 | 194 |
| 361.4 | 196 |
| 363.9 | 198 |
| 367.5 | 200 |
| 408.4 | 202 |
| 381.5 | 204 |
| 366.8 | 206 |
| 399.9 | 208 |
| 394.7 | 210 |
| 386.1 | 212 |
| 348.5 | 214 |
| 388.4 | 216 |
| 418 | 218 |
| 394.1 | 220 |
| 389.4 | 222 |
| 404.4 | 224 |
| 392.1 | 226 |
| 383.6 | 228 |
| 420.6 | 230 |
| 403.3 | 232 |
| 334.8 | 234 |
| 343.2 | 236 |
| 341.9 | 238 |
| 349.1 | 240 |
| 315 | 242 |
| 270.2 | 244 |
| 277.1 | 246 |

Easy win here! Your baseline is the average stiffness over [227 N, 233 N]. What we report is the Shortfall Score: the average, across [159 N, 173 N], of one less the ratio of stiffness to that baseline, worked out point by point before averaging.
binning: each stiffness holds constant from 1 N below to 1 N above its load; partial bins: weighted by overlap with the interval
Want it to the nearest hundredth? 0.35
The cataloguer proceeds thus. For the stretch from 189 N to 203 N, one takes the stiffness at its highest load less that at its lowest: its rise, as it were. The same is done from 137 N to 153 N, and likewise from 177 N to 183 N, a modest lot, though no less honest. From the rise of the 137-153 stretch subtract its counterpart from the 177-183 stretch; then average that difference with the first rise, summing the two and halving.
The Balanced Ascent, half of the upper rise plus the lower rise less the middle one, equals -15.4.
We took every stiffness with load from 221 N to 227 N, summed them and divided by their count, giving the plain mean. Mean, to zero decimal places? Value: 395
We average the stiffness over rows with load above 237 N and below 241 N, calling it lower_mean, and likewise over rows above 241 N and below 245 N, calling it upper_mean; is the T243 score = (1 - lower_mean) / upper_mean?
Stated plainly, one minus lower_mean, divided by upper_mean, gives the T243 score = -1.2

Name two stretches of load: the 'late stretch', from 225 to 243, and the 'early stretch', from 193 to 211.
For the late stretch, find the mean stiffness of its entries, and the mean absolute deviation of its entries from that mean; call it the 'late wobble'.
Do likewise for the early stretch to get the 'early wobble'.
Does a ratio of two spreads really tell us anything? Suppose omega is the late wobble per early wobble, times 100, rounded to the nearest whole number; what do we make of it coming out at 219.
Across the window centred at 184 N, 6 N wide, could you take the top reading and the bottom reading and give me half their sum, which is 343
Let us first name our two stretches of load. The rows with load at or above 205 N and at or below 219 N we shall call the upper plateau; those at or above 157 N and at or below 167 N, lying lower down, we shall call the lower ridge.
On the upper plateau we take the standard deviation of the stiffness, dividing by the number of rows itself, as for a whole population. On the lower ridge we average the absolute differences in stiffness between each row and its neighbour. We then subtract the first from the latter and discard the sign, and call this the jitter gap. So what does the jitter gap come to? 6.6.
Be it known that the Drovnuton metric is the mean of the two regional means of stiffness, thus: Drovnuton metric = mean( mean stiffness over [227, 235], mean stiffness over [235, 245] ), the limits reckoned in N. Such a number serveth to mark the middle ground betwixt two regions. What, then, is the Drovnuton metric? 355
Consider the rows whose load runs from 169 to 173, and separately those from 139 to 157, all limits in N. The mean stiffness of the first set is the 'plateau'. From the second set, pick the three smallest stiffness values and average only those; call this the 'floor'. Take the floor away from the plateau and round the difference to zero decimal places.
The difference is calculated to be 109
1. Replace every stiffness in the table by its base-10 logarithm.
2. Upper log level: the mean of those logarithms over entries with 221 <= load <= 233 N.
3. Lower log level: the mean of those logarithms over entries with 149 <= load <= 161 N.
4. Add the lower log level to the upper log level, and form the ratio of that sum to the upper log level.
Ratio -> 1.88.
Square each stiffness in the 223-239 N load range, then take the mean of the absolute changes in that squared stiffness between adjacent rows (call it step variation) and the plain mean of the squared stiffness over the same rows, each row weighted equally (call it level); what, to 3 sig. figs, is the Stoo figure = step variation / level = 0.117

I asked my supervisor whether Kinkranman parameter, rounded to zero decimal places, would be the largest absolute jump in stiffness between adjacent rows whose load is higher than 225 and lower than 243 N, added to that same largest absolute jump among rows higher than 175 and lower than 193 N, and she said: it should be 119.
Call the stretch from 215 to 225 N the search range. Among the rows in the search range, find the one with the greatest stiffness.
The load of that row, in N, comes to 218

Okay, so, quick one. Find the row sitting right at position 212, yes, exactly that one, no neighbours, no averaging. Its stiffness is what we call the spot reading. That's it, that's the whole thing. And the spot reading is 386.1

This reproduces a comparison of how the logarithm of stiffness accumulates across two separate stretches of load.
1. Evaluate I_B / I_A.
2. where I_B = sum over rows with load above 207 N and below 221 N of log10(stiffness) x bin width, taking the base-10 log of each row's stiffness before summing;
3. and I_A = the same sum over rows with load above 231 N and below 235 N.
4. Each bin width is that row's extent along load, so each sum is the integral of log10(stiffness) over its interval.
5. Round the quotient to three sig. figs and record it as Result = 3.53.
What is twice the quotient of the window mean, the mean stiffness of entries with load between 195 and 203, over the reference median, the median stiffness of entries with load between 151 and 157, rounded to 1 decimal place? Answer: 4.0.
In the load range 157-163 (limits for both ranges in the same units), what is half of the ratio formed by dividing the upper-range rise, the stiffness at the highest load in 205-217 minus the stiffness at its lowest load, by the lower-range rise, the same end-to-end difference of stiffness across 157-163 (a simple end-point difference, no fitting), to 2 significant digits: 0.56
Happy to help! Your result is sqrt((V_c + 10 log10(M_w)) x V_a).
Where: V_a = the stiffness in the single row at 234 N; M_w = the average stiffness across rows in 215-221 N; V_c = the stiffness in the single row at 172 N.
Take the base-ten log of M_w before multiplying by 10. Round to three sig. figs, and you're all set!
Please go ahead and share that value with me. 338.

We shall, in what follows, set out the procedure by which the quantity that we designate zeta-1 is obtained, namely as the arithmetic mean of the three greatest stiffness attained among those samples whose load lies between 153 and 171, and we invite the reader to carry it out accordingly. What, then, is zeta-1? 274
